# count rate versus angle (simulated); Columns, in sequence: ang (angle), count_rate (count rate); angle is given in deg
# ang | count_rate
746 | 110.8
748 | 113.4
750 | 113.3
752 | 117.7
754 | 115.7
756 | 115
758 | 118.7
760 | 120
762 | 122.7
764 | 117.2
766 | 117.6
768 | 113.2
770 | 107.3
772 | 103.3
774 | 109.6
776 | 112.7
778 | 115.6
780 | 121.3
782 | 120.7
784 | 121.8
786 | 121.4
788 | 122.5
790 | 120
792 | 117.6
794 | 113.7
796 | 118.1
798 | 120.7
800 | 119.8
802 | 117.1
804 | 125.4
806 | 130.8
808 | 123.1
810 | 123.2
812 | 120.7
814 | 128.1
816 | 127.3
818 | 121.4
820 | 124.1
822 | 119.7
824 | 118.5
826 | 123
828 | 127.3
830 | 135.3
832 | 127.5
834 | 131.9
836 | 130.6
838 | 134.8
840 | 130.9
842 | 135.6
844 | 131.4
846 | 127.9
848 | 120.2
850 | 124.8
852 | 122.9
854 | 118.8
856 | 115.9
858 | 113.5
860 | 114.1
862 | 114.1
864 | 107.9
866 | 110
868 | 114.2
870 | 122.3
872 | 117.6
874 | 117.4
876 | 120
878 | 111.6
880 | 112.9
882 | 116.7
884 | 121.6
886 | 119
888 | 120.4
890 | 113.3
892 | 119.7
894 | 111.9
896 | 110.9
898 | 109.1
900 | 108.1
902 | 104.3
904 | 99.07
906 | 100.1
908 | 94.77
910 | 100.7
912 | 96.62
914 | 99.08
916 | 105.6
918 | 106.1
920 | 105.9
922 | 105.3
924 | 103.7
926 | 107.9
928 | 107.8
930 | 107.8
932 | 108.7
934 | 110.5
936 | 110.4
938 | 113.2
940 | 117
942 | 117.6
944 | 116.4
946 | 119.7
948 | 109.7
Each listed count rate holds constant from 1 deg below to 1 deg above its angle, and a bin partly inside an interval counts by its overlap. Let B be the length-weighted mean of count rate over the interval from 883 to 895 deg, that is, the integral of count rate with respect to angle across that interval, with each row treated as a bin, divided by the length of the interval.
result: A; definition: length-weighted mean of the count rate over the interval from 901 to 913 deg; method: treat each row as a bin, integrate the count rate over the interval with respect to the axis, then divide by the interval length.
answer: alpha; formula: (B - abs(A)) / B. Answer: 0.16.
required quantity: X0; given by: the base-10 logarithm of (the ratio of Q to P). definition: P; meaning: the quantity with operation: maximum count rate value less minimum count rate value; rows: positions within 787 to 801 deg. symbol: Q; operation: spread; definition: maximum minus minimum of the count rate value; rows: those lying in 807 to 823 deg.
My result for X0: -0.02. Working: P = 8.8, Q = 8.4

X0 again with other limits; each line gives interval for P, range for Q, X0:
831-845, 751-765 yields -0.02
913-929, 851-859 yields 0.03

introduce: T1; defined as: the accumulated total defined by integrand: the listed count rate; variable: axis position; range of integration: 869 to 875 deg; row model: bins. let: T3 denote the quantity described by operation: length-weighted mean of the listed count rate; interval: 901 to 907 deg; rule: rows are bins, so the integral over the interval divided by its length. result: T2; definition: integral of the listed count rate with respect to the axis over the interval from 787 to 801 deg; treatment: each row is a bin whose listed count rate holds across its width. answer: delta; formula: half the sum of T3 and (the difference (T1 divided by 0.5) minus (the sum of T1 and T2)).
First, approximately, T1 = 715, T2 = 1665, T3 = 101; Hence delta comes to -425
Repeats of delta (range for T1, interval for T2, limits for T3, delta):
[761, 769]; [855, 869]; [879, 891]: -260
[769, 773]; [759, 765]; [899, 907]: -98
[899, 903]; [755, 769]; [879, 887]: -553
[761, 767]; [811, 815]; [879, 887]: 167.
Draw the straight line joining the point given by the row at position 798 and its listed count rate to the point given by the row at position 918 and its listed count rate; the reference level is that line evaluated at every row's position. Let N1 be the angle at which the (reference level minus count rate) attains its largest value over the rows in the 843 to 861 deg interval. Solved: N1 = 858 deg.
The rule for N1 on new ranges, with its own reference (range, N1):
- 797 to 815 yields 802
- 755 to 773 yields 772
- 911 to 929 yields 912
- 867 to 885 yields 878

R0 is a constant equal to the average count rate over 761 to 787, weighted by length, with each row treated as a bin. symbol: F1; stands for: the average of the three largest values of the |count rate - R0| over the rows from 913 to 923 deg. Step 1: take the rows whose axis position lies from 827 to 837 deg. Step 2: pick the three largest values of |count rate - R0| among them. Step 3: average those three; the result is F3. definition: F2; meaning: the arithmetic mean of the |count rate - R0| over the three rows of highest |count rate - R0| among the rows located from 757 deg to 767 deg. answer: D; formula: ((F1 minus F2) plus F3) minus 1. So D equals 24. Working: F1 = 12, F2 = 4.7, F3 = 16.9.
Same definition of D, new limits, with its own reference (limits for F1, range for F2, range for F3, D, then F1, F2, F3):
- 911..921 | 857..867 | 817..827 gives 16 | 15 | 5.3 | 7.1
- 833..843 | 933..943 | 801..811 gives 24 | 18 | 4.4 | 10.7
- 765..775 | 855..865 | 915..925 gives 15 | 9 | 3.9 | 10.9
